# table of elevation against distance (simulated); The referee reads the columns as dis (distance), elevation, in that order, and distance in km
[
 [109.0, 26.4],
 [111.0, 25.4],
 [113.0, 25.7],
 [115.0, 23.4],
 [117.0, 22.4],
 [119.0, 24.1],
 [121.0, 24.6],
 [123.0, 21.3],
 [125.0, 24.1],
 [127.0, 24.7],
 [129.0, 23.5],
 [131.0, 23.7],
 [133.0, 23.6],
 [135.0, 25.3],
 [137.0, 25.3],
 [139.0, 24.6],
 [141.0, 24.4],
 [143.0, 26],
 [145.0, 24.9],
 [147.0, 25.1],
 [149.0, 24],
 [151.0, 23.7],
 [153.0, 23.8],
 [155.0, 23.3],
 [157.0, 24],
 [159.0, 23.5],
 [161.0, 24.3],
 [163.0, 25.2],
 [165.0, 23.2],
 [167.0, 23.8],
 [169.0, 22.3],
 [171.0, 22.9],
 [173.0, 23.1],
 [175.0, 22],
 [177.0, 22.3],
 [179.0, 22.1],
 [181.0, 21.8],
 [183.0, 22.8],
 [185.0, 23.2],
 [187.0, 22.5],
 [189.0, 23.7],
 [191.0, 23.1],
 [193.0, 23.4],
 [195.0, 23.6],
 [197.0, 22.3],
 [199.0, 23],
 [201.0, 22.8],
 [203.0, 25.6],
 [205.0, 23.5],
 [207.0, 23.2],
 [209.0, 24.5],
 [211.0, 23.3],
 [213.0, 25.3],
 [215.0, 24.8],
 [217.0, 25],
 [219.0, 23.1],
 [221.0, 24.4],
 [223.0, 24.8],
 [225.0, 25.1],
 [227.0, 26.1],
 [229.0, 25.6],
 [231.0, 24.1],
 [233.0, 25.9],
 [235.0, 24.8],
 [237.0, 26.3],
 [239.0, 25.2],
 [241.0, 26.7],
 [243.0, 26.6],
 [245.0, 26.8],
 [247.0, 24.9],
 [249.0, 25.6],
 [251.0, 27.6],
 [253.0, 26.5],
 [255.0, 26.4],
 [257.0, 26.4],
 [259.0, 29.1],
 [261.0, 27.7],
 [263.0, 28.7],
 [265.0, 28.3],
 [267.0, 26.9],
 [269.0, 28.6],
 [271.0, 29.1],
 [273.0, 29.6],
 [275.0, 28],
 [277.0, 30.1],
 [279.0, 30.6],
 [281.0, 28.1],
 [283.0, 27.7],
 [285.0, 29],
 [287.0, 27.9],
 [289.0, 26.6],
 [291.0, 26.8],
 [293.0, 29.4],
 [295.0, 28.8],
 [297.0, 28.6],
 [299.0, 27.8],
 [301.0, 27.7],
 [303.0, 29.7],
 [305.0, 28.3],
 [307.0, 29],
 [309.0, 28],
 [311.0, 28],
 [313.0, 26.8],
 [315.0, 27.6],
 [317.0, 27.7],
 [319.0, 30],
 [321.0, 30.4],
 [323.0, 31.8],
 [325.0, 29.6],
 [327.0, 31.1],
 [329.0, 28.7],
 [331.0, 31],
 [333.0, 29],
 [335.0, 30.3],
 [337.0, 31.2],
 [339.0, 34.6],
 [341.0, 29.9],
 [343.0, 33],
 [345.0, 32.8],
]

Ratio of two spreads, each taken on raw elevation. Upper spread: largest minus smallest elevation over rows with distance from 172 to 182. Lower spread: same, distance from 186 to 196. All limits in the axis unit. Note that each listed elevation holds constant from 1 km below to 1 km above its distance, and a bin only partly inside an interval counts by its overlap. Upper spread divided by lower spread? 1.1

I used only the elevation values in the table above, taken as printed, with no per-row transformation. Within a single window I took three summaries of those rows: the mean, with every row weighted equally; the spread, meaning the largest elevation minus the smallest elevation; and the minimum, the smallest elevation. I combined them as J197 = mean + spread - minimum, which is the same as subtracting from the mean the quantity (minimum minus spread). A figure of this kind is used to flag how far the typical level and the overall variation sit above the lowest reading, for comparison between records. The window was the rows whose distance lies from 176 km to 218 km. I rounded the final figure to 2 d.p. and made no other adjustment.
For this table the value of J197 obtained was 5.42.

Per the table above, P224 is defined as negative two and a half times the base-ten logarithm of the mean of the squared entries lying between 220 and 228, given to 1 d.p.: -7.0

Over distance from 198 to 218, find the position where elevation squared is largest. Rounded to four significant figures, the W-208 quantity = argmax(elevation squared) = 203.0 km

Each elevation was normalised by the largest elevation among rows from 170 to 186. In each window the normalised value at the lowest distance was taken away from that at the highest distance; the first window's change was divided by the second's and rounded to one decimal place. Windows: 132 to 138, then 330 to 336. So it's -2.4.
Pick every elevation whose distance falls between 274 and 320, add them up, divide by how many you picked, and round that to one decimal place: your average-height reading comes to 28.4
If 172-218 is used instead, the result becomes 23.3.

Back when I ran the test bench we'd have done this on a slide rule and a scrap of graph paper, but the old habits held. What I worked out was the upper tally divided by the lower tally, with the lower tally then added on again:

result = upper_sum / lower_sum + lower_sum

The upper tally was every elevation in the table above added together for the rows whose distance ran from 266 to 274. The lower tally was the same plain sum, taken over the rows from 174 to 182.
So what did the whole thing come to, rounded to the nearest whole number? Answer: 89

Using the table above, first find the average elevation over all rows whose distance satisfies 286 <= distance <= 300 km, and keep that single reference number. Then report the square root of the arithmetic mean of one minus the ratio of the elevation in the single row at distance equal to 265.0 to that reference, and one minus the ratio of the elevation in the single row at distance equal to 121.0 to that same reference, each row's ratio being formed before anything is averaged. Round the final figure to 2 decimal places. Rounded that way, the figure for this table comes 0.23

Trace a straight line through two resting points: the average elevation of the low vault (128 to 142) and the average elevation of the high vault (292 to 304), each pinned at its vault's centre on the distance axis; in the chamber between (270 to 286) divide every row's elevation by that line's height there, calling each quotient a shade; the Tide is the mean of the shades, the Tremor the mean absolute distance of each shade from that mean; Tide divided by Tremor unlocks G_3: 32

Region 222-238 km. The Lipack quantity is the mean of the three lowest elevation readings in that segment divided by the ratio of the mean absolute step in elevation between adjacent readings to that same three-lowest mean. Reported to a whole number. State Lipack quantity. 549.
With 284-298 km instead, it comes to 734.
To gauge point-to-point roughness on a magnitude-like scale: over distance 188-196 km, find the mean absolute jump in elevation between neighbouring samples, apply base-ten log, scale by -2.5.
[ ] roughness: 1.1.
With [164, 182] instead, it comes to 0.6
